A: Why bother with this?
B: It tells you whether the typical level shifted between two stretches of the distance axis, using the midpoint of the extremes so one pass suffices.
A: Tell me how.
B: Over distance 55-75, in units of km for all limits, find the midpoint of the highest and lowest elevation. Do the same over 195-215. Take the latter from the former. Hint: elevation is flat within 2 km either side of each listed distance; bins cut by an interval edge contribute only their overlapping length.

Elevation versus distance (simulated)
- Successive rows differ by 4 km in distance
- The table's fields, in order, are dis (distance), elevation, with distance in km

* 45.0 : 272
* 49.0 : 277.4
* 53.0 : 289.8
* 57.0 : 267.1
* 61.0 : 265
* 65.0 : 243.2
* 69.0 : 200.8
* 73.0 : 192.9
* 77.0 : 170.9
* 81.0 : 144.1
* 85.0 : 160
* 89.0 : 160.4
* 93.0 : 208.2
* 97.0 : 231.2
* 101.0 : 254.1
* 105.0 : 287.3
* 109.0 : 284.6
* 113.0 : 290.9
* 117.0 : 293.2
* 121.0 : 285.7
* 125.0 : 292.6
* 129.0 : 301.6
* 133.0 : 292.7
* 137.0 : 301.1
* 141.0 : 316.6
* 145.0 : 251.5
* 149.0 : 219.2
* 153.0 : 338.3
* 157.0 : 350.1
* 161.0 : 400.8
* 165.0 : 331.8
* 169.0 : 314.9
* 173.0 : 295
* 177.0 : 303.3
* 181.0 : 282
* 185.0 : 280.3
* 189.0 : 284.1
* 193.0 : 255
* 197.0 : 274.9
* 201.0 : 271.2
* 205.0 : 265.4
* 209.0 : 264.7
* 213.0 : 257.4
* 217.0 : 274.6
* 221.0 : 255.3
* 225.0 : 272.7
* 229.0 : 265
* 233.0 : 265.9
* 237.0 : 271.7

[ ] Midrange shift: -36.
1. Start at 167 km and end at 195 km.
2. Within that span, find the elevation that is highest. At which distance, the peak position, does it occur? 169.0 km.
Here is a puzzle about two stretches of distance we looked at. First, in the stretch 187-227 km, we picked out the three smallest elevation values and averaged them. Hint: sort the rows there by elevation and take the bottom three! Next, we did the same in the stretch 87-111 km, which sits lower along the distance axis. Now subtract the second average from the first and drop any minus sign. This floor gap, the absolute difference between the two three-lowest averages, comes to 56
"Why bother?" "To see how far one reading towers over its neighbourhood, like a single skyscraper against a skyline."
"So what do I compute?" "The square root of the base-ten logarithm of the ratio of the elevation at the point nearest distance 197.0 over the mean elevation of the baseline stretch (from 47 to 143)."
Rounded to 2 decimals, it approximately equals 0.20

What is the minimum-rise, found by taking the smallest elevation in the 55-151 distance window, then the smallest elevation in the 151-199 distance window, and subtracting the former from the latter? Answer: 111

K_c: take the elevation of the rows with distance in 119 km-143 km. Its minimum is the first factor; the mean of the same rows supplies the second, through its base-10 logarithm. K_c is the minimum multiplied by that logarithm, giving 707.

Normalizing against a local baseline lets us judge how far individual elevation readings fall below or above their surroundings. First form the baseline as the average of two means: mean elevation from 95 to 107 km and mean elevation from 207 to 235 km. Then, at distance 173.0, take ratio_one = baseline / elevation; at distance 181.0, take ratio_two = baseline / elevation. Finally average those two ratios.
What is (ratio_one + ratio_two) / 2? 0.91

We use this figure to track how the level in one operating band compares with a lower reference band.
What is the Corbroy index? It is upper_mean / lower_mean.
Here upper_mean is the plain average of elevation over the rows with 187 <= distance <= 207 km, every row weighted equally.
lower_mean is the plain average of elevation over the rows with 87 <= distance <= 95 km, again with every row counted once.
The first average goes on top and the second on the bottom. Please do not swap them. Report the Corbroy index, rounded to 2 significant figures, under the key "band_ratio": 1.5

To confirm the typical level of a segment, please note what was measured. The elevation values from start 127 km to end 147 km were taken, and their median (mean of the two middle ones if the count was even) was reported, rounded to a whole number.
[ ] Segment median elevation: 301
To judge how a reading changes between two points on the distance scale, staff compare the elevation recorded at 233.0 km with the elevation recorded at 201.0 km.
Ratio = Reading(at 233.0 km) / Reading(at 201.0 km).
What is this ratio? 0.98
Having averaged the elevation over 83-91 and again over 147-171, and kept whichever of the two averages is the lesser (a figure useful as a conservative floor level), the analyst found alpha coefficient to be 160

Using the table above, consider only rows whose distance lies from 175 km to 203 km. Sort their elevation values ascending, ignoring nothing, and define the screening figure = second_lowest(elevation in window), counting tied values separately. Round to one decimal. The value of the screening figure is 271.2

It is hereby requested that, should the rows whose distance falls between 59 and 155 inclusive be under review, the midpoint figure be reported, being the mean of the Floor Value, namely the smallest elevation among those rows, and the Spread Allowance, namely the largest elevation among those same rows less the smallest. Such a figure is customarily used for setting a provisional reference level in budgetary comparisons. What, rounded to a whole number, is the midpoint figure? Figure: 169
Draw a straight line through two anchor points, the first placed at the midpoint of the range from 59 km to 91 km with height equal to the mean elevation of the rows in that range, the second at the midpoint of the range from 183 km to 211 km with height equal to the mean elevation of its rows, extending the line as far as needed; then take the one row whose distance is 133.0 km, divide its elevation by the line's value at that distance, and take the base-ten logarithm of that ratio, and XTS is 0.11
